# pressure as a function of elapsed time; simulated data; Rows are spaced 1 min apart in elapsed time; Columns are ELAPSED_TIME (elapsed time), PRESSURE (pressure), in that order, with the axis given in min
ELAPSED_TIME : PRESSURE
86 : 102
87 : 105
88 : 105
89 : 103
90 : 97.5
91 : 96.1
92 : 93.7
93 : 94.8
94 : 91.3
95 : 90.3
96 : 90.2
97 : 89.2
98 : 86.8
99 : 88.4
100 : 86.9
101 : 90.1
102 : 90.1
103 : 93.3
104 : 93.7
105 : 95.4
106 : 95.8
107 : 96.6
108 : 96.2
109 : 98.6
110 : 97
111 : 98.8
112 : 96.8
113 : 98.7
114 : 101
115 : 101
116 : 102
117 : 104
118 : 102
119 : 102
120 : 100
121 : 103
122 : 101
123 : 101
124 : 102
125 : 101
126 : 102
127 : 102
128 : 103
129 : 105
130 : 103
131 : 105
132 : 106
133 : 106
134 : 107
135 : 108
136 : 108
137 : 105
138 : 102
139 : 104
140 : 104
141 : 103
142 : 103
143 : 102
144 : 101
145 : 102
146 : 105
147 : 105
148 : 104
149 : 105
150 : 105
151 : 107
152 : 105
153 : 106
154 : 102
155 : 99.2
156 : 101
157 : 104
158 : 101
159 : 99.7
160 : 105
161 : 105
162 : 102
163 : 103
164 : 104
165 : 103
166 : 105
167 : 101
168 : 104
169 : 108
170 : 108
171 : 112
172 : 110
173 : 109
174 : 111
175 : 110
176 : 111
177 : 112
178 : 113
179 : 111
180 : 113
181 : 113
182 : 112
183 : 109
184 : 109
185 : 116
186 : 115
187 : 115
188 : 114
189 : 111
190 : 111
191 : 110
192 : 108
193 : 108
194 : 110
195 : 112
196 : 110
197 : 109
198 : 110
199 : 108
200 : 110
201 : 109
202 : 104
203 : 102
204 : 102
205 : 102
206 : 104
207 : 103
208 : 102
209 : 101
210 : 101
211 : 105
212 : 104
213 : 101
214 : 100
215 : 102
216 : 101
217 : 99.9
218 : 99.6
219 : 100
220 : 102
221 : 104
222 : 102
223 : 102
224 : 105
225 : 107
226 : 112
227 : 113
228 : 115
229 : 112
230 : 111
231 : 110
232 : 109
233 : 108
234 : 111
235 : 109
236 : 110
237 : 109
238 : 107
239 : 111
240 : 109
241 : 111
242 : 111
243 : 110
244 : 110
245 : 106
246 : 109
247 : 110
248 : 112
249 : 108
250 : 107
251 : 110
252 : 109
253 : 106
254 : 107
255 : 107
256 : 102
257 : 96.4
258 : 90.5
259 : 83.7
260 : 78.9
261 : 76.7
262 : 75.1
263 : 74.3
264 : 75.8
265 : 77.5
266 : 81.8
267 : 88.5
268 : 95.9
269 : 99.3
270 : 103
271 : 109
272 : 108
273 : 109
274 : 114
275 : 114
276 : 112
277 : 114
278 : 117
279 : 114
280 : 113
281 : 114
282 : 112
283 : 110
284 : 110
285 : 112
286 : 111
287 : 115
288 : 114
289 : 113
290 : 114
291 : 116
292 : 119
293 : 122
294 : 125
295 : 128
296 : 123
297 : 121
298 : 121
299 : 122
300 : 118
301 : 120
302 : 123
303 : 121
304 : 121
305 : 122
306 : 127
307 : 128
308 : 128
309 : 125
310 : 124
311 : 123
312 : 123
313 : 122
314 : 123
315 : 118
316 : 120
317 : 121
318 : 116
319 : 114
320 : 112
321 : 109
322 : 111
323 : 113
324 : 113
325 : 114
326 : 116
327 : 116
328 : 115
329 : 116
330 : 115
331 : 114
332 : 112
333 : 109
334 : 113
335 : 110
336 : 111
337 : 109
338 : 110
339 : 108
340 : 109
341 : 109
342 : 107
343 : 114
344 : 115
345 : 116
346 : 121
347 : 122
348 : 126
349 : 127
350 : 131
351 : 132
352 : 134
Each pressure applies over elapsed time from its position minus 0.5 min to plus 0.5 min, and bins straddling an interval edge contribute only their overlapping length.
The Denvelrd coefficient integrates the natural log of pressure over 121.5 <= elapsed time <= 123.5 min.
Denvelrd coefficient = 9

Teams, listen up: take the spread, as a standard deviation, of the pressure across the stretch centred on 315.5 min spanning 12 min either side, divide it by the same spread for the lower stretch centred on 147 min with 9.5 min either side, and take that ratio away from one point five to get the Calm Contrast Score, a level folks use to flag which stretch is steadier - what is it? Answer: -1.3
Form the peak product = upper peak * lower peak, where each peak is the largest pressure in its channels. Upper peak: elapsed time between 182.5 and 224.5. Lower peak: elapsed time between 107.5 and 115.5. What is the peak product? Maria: 11716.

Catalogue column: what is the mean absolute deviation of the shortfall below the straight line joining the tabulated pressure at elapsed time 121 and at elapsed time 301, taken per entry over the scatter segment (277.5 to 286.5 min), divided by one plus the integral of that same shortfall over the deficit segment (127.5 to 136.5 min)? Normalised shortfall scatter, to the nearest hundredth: -0.14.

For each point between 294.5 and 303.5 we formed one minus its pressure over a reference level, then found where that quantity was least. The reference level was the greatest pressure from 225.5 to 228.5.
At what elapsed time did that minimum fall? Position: 295 min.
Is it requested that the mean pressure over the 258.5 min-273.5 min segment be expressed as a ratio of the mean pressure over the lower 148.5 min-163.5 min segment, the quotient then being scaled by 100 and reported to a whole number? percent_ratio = 86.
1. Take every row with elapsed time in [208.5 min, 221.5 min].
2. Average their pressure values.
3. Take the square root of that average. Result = 10.1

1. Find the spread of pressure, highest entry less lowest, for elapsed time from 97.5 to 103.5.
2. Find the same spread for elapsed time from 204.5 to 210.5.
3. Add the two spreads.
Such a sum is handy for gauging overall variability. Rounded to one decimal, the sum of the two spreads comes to 9.5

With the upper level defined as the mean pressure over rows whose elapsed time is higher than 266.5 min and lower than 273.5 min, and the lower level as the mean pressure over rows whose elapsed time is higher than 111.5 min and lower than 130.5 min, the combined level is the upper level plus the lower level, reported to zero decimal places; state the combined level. 203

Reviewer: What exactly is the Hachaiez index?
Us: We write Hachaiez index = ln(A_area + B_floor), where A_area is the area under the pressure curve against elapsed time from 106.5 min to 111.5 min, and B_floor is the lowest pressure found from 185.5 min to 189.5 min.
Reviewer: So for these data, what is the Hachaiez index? 6.39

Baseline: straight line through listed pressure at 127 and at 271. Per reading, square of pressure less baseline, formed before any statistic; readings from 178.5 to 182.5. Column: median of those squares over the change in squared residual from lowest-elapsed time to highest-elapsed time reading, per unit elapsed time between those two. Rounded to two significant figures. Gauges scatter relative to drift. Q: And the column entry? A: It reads 16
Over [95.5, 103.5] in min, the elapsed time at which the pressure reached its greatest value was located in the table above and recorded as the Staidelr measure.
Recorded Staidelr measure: 103 min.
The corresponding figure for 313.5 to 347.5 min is 314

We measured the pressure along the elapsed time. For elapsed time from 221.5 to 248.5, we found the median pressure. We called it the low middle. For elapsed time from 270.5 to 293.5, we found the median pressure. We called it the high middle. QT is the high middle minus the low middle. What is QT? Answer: 4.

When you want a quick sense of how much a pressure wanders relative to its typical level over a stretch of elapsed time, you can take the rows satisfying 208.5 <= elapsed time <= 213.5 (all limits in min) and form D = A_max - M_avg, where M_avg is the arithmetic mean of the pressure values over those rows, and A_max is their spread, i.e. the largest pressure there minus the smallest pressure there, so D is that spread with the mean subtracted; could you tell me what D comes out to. -98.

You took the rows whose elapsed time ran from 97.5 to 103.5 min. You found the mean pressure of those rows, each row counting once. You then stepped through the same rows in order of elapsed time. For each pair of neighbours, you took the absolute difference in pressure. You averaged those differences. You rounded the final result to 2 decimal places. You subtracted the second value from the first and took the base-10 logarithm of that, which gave 1.94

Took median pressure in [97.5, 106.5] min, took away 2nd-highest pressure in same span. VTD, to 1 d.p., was -5.3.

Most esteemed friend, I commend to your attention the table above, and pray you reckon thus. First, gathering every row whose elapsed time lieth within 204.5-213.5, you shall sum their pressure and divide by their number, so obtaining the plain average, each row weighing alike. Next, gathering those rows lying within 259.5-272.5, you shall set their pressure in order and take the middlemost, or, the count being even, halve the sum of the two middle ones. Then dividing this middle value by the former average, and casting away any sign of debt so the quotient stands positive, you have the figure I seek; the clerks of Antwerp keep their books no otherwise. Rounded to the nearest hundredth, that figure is 0.80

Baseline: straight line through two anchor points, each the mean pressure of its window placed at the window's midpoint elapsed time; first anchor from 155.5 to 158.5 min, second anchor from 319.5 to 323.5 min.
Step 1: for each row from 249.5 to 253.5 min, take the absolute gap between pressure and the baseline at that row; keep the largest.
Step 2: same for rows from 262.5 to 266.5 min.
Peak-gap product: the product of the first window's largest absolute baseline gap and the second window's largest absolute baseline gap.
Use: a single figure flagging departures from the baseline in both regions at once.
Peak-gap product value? 91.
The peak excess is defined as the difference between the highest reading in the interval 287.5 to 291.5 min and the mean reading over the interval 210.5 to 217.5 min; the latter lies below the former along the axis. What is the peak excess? 14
